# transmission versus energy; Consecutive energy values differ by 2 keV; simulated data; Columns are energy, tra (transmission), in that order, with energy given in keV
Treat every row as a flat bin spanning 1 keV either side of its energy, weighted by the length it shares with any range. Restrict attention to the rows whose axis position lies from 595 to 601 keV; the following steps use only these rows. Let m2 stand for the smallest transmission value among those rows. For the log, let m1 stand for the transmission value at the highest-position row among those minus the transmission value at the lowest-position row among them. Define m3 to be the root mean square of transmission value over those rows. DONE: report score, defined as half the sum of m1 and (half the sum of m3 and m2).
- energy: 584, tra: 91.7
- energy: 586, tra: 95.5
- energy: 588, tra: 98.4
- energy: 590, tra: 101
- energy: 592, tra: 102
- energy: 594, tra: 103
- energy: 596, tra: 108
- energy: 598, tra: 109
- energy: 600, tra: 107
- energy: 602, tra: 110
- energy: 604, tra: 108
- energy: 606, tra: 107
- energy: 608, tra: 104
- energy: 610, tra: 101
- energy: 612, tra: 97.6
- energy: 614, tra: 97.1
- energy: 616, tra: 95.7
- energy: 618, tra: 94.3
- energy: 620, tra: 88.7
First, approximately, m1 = -1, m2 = 107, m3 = 108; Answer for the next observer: 53.3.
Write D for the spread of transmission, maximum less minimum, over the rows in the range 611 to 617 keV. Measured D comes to 1.9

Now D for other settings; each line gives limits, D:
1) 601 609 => 6.0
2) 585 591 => 5.5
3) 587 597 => 9.6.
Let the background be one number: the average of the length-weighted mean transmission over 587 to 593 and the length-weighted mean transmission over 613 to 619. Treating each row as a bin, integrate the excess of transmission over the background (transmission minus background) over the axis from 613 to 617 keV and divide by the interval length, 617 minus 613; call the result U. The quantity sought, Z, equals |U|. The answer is 2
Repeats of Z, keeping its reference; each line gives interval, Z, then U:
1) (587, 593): 2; 2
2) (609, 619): 1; -1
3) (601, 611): 8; 8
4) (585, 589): 1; -1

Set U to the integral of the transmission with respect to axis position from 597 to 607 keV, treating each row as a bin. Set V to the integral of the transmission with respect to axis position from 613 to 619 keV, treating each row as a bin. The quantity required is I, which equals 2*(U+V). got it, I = 3312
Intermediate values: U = 1082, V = 574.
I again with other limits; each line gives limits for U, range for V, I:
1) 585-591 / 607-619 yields 3538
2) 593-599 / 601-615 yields 4179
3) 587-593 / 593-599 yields 2486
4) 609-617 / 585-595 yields 3565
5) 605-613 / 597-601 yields 2502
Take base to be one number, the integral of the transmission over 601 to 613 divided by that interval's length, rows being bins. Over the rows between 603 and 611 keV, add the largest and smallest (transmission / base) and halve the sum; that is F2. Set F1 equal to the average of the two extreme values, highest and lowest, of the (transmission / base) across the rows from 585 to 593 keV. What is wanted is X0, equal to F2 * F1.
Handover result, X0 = 0.94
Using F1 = 0.94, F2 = 1.00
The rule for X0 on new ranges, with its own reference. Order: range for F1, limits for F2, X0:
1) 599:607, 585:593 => 0.98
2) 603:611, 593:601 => 1.01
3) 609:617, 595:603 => 0.98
